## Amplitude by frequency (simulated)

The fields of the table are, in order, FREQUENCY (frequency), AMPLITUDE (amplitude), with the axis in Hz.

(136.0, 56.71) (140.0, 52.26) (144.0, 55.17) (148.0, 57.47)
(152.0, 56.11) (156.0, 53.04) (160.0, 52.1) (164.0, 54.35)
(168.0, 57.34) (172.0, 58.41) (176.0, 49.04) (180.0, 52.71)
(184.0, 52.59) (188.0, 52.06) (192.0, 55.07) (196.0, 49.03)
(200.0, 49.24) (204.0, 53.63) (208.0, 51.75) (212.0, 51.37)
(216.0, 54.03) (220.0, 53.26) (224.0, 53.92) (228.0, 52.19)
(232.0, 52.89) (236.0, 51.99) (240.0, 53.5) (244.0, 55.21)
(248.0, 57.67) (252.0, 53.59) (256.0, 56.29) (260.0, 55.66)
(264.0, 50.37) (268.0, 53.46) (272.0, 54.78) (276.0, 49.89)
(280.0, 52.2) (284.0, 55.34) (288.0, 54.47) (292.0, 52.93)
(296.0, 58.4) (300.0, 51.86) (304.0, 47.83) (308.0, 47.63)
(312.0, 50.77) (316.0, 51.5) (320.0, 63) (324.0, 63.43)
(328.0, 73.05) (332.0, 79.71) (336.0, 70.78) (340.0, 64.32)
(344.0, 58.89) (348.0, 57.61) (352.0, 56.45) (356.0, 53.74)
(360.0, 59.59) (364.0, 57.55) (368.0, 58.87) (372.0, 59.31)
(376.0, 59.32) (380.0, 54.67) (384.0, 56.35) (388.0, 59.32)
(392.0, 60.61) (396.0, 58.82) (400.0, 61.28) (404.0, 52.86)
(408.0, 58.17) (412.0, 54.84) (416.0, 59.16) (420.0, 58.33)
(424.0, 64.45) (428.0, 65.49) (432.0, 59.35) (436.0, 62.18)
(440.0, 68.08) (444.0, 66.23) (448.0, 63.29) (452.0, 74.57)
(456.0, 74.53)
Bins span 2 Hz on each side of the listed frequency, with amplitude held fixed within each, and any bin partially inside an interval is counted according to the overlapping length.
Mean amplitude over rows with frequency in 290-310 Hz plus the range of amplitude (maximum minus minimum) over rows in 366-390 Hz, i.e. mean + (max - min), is 56.4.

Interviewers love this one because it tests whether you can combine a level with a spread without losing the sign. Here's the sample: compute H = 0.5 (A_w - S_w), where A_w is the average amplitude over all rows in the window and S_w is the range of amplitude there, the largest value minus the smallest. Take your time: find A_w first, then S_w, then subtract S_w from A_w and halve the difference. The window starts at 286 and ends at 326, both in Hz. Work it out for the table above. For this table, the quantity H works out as 19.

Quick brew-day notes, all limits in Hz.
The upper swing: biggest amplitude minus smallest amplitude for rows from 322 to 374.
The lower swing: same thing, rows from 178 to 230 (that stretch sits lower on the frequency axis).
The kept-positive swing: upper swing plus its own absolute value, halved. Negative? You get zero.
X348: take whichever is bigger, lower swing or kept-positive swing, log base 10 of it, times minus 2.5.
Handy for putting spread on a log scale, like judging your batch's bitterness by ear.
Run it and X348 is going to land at -3.5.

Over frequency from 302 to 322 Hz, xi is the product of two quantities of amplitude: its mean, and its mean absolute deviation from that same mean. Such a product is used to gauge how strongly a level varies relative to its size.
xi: 226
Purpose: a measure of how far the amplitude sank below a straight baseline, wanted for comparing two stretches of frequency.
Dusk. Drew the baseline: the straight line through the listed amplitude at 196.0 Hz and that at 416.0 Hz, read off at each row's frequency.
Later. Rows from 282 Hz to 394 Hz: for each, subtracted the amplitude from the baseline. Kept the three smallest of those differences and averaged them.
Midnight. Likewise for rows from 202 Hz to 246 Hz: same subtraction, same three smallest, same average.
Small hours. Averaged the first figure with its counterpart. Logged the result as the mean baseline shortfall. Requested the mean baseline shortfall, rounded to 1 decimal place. -11.7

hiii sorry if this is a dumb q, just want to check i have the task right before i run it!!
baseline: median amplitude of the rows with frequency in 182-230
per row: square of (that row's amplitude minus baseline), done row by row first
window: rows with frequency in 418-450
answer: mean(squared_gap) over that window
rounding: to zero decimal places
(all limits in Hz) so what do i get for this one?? 132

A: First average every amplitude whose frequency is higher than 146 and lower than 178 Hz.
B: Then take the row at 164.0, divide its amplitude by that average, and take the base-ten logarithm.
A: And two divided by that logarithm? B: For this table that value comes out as -657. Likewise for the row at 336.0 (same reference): 18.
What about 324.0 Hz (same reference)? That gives 31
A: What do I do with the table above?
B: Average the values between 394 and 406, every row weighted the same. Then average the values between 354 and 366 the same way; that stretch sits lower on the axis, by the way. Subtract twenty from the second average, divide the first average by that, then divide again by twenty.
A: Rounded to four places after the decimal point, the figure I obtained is 0.0780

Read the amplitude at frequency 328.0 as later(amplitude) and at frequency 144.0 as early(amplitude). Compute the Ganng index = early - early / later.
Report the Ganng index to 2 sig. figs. 54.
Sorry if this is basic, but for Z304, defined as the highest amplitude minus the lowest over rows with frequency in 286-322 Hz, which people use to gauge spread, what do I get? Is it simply 15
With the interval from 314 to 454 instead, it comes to 28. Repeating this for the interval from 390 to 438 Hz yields 13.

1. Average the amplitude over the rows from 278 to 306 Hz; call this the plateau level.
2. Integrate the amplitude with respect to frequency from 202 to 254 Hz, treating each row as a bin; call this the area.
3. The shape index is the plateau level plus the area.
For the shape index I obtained 2833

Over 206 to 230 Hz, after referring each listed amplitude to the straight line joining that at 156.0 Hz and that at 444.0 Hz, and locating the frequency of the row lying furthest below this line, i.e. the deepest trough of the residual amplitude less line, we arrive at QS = 212.0 Hz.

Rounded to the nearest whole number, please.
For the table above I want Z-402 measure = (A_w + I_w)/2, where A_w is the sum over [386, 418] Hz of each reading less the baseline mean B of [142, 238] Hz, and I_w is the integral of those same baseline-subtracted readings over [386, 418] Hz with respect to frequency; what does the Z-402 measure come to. 97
